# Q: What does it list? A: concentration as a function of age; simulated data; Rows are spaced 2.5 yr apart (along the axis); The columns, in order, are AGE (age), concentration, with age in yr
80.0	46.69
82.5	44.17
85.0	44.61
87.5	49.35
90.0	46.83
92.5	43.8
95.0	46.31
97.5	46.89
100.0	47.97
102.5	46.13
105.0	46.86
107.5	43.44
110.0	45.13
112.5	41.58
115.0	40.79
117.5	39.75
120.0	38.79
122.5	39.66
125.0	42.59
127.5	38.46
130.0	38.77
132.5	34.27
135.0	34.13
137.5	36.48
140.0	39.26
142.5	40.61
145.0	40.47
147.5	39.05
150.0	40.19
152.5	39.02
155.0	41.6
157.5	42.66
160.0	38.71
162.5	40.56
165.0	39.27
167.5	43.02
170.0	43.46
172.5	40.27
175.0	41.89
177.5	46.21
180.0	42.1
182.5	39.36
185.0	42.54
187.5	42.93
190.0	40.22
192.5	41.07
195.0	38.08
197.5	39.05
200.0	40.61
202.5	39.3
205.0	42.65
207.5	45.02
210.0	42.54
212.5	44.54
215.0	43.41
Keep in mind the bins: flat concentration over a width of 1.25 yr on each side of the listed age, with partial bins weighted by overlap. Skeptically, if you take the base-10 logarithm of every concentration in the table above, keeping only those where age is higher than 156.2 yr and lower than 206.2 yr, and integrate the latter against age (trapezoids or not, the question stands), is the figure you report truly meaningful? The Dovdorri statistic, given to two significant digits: 81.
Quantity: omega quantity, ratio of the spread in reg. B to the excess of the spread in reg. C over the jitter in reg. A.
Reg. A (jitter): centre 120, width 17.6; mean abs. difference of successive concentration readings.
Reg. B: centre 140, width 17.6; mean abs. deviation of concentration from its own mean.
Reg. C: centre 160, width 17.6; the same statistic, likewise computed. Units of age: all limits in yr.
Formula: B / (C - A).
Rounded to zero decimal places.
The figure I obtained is -8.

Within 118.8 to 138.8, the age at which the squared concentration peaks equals 125.0 yr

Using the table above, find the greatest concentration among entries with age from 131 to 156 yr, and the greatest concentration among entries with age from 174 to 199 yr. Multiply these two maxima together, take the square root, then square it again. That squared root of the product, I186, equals 1922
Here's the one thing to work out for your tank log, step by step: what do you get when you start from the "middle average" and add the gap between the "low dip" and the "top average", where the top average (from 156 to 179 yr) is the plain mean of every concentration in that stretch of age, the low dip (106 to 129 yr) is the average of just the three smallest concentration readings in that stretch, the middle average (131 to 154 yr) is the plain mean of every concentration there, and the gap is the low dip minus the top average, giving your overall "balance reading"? 35.4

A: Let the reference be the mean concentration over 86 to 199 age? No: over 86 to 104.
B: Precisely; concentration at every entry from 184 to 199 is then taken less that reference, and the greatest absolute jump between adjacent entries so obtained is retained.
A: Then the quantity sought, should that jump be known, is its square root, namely 1.73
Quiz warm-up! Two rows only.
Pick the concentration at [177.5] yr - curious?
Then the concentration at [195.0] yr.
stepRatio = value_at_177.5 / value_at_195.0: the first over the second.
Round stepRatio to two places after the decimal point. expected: 1.21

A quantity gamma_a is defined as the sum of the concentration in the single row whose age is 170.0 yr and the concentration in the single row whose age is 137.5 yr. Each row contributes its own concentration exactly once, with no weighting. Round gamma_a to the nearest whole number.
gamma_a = 80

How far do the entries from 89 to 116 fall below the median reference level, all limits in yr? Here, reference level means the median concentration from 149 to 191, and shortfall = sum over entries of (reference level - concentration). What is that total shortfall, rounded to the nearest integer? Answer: -38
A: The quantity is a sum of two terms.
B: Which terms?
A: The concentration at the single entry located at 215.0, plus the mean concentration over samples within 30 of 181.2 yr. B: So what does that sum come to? 84.7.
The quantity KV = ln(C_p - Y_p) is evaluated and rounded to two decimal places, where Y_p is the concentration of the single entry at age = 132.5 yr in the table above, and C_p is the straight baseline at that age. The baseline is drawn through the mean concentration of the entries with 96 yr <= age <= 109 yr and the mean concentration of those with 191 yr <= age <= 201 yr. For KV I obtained 2.29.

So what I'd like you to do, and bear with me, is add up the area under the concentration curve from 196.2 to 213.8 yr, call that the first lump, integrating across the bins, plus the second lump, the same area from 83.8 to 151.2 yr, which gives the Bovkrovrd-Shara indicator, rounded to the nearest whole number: 3565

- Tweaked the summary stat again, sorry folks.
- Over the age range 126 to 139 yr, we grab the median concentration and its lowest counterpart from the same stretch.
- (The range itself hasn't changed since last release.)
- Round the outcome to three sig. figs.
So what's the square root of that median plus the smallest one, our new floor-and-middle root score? 8.40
